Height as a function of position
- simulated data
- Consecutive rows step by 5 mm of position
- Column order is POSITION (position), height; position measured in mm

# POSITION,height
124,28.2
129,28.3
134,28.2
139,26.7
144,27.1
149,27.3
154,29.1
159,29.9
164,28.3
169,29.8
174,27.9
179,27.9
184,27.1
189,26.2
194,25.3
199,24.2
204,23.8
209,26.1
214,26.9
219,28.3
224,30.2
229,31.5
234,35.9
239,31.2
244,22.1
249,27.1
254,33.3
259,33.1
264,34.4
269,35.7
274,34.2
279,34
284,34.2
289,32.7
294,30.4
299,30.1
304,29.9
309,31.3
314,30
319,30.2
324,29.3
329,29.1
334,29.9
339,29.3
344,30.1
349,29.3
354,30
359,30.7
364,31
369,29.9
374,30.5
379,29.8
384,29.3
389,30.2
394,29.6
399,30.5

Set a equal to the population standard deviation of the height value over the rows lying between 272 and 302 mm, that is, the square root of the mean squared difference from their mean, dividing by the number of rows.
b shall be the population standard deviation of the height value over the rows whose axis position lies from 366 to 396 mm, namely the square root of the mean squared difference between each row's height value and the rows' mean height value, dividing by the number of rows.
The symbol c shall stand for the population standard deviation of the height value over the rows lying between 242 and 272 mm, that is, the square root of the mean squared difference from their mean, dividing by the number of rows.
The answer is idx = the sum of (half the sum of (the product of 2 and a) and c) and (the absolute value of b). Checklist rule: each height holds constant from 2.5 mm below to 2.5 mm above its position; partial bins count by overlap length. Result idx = 4.5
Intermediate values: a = 1.74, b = 0.4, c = 4.79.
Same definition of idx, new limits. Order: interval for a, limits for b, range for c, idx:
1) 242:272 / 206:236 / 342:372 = 8.3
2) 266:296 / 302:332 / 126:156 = 2.8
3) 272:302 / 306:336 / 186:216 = 3.0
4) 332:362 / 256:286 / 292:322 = 1.5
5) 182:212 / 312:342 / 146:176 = 2.1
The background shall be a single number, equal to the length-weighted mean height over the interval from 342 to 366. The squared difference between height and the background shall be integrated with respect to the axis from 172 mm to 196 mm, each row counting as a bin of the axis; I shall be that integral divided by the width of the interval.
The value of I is 12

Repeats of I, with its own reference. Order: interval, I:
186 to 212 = 26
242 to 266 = 21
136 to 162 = 6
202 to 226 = 14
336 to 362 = 0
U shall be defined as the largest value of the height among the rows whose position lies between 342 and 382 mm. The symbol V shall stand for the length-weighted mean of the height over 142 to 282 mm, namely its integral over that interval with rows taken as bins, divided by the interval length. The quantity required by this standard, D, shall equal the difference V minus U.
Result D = -1.8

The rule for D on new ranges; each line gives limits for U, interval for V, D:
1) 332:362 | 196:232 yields -3.3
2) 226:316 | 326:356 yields -6.3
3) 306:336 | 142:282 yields -2.1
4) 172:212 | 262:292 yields 6.2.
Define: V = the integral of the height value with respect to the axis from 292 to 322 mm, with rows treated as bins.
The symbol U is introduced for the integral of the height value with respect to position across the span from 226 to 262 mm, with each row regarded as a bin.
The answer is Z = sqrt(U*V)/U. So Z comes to 0.91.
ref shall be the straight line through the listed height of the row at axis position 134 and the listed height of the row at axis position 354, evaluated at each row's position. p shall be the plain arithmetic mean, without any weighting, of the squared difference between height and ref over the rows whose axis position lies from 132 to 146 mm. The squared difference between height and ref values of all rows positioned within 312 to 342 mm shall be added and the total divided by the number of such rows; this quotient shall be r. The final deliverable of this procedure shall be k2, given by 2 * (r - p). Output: -2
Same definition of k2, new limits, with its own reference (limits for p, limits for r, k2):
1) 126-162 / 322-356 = -2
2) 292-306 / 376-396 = 0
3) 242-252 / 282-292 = -20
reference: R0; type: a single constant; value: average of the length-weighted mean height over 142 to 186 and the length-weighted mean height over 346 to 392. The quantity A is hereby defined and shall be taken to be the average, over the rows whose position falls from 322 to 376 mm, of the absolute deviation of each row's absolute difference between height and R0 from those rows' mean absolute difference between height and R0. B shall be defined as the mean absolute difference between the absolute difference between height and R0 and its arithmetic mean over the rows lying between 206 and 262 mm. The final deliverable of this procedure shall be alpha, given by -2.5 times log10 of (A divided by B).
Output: 1.32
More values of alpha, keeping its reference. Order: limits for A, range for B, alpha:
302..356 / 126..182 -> 0.29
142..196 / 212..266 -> 0.78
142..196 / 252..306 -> 0.62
